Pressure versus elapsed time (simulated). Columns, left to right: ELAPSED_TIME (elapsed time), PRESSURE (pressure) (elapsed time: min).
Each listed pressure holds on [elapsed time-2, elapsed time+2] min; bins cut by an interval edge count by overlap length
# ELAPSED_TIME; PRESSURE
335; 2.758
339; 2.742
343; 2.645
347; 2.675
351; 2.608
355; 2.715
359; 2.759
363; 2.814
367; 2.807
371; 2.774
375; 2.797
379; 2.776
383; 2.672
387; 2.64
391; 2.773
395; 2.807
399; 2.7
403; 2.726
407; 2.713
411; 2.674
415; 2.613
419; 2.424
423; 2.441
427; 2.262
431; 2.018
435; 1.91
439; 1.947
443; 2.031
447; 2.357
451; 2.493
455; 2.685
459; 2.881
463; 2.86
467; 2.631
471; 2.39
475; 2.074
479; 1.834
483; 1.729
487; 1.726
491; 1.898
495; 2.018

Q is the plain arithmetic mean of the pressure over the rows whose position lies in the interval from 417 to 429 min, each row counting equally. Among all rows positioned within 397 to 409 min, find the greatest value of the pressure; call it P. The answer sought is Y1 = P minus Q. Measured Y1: 0.4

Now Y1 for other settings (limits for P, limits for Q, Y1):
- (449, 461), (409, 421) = 0.3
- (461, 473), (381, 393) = 0.2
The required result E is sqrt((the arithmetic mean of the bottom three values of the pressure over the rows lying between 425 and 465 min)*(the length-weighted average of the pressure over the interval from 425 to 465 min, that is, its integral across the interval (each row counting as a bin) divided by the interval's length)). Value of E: 2.1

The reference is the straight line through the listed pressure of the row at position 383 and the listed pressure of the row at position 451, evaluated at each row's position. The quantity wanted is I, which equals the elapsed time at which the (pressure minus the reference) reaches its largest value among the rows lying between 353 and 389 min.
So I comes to 375 min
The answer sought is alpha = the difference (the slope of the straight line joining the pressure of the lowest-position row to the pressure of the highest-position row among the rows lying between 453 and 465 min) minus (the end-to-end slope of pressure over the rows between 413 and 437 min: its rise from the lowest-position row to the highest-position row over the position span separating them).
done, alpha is 0.057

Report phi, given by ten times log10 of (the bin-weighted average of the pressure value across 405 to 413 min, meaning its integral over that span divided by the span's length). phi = 4.30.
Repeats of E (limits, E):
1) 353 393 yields 2.7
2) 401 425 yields 2.5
